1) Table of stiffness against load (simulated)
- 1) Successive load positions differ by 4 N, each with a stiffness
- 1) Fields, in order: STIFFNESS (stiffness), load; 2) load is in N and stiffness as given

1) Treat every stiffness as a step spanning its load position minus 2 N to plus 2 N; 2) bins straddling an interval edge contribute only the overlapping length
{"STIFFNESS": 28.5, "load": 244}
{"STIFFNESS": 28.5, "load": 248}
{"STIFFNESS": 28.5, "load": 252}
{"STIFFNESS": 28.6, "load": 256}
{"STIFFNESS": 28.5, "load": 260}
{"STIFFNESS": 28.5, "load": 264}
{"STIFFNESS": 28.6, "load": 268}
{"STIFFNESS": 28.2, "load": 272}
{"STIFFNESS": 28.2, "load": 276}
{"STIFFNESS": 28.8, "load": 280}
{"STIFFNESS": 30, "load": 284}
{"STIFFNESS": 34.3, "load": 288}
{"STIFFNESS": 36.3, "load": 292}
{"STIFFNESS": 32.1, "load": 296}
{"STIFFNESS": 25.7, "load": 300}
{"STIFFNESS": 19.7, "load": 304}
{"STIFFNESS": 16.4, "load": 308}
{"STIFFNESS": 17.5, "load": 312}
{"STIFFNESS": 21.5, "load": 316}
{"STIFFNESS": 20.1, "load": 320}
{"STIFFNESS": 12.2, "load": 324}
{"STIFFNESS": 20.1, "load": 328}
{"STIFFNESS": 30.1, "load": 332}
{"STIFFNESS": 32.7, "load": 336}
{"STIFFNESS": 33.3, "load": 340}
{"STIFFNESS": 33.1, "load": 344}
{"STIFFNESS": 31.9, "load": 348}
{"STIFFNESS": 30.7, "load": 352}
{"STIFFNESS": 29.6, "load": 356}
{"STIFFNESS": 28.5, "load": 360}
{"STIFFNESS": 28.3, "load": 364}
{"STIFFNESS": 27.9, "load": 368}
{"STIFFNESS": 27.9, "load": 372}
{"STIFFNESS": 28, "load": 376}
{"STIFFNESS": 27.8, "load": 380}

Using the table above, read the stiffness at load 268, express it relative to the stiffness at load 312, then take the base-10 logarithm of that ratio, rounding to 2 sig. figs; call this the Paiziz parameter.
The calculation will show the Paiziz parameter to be 0.21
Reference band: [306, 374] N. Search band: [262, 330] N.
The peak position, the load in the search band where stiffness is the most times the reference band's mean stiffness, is 292 N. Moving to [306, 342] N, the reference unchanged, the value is 340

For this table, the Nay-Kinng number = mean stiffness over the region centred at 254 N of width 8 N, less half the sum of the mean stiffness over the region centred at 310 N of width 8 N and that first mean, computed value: 6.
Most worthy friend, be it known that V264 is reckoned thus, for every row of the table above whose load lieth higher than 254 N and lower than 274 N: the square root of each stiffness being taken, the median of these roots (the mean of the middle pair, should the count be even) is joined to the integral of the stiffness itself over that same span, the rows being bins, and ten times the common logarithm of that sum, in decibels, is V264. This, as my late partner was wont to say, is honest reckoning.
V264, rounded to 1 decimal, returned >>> 27.6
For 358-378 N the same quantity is 27.5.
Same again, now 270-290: 27.8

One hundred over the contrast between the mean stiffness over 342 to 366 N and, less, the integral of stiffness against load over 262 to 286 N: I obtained -0.152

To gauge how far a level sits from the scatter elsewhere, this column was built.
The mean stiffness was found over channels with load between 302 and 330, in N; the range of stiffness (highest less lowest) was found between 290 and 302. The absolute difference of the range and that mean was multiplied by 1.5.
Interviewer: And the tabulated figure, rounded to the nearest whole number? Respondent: 11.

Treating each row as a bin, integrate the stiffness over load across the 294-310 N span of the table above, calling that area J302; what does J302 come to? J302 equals 376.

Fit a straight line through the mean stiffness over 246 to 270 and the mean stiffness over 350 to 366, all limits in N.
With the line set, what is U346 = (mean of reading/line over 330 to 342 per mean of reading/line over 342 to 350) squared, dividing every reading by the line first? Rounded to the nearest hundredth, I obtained 0.98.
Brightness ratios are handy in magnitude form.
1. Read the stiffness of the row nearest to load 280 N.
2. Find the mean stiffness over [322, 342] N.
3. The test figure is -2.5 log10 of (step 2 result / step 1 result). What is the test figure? 0.1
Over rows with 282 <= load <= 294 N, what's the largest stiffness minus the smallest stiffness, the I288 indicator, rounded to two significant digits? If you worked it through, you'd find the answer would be 6.3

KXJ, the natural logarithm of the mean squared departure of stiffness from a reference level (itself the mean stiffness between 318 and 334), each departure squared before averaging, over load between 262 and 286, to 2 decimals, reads 4.19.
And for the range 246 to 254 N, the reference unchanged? 4.13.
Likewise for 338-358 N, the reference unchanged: 4.83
